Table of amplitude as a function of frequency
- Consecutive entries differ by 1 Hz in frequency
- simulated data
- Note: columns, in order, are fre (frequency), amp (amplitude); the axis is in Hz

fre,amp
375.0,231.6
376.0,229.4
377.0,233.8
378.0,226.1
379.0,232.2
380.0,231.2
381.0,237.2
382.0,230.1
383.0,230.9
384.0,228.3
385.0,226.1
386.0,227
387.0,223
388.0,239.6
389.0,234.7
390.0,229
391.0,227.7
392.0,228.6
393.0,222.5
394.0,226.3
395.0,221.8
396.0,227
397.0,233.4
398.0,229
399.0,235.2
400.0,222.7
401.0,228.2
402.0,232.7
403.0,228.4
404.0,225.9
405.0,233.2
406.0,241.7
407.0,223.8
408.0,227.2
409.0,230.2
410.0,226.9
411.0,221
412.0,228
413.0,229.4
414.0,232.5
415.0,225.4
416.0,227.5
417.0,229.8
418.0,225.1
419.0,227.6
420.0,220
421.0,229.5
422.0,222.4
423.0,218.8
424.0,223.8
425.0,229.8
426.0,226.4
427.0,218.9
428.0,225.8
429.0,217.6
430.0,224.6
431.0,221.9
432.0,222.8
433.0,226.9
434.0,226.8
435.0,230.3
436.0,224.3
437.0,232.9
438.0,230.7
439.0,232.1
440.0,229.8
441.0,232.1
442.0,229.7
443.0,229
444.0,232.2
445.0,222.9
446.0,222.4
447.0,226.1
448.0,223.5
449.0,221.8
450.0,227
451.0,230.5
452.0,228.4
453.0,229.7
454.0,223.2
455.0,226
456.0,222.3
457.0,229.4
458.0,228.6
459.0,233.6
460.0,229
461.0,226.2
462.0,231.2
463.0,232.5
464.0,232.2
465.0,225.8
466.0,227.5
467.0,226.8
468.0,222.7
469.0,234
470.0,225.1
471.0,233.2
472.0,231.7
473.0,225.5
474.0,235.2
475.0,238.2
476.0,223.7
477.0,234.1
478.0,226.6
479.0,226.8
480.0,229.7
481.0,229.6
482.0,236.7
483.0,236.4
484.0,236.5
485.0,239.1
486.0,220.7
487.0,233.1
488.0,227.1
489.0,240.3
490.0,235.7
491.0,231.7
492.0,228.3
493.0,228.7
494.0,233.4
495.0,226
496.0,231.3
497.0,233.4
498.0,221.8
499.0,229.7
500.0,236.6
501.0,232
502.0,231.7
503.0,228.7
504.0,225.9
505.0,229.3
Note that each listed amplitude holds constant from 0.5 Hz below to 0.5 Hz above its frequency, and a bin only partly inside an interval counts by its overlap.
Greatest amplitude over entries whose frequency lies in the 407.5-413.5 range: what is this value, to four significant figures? 230.2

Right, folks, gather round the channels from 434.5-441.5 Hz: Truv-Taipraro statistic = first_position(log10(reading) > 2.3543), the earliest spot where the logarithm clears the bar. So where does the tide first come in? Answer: 435.0 Hz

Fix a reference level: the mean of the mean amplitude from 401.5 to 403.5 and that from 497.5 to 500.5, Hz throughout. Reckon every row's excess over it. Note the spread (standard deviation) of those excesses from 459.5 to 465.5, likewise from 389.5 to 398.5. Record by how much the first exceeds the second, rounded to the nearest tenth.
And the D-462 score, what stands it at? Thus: -0.6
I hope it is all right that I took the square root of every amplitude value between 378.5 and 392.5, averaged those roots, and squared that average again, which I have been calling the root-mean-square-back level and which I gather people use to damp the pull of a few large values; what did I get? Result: 230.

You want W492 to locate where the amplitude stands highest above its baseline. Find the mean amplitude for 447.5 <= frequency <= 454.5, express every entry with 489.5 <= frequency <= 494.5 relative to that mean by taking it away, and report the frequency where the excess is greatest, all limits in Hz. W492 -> 490.0 Hz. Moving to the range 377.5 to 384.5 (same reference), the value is 381.0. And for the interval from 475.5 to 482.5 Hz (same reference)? 482.0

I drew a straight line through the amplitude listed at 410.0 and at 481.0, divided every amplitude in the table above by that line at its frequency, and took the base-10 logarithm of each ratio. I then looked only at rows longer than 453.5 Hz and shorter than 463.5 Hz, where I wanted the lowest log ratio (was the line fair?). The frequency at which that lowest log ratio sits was 456.0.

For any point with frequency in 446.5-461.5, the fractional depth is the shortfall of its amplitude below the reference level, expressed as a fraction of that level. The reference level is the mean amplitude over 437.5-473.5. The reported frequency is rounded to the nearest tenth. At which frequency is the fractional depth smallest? 459.0 Hz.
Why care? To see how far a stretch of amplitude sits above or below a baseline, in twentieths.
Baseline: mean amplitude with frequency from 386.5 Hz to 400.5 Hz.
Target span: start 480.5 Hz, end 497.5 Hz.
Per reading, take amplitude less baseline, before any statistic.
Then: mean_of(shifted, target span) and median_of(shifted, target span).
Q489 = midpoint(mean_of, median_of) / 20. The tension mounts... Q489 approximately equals 0.20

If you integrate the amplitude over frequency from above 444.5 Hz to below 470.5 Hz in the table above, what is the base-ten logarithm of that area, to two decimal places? 3.77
